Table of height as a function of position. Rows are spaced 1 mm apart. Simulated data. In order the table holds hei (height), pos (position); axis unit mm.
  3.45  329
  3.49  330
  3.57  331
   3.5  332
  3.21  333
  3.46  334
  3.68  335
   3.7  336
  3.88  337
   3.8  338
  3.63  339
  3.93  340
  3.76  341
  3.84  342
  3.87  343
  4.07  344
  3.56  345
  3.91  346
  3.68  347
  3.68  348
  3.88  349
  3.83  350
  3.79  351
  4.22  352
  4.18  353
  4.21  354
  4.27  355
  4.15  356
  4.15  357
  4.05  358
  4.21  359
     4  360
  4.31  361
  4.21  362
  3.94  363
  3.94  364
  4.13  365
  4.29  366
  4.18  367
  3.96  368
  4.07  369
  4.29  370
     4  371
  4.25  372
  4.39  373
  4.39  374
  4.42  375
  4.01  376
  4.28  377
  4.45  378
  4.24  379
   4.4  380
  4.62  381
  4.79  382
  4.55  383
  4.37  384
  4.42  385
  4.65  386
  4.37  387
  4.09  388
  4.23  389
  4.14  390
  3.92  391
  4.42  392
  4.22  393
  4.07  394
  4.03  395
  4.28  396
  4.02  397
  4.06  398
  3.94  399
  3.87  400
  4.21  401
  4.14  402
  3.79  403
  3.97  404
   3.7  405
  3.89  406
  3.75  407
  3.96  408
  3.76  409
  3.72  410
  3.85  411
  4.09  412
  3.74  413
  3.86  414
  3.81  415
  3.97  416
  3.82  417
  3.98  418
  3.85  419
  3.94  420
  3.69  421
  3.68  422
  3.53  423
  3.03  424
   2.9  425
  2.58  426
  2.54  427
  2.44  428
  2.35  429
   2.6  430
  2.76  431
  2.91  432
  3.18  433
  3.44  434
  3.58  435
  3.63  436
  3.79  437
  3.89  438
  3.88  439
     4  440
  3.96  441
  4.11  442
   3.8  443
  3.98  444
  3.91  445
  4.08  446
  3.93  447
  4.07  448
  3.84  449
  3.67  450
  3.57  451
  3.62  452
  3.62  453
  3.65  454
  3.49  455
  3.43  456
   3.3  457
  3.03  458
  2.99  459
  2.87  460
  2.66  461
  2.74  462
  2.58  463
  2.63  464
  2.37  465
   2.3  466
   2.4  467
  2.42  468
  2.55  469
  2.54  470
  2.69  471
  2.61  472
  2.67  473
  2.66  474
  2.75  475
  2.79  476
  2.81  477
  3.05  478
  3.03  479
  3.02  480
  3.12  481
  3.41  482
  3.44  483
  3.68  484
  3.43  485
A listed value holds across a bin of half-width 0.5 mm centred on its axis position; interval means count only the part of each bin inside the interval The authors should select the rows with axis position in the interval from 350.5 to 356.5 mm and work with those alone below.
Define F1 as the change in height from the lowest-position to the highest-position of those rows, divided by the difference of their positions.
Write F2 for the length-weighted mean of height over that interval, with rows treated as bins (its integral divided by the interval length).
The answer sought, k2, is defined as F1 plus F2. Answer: 4.21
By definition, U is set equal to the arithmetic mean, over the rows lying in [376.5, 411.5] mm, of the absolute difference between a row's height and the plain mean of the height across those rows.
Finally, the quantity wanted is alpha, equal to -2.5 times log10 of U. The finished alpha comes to 1.6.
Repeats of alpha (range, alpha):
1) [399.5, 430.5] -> 0.9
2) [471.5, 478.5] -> 2.5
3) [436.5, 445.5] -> 2.8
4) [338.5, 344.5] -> 2.4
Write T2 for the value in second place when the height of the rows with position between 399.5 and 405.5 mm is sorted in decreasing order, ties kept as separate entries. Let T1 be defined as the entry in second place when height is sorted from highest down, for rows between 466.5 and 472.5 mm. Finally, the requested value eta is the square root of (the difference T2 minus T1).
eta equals 1.24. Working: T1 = 2.61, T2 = 4.14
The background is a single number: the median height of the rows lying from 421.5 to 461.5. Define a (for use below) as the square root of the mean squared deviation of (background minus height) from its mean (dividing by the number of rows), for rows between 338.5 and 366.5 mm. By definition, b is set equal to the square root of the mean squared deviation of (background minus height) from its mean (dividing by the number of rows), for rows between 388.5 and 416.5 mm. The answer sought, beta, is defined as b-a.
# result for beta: -0.03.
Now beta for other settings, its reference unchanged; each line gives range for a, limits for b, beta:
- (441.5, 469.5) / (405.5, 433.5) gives -0.05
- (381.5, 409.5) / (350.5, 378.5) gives -0.11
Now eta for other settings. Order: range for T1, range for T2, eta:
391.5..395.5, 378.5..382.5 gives 0.63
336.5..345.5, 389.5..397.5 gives 0.59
